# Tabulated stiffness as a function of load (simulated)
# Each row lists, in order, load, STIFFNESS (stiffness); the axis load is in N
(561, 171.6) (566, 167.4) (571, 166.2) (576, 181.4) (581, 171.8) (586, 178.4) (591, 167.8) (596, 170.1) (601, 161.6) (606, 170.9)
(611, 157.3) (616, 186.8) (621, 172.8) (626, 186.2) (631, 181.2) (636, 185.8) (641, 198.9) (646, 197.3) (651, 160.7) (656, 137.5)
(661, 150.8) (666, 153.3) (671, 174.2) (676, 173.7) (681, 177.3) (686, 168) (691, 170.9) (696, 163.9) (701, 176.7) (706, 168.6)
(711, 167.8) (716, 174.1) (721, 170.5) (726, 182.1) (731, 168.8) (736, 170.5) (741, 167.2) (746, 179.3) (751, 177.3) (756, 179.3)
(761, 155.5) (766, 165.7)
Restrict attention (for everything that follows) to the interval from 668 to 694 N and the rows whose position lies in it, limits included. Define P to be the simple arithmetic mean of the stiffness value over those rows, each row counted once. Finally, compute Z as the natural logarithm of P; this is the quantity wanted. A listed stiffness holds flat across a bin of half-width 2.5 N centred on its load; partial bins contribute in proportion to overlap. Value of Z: 5.152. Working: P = 173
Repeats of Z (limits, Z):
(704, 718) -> 5.137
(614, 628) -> 5.204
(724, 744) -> 5.148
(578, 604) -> 5.135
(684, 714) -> 5.132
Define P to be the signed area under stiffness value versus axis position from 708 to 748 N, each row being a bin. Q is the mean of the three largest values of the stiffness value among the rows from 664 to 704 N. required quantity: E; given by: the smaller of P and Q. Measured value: 176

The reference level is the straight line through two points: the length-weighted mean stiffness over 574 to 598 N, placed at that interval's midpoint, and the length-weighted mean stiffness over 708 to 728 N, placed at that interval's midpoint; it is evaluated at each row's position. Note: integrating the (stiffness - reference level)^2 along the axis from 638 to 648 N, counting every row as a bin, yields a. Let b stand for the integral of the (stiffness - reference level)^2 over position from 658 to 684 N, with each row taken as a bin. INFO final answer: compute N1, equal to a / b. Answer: 1.1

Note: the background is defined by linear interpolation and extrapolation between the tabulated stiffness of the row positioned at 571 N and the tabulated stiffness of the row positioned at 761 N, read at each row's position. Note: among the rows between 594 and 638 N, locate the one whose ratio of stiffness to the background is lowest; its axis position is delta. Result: 611 N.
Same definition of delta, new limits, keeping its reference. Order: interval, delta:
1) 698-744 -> 711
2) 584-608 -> 601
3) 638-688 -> 656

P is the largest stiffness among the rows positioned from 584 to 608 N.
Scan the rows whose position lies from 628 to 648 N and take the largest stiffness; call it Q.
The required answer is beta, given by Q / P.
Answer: 1.11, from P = 178.4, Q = 198.9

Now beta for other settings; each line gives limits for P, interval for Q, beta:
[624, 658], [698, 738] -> 0.92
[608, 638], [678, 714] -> 0.95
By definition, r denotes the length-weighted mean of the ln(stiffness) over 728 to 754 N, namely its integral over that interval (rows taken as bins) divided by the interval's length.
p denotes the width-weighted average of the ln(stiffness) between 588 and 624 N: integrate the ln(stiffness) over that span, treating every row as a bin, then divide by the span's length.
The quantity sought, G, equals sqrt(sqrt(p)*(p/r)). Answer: 1.50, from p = 5.13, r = 5.15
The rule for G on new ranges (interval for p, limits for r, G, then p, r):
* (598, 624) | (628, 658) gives 1.50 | 5.14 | 5.17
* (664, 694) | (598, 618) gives 1.51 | 5.13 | 5.13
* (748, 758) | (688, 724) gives 1.52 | 5.18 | 5.14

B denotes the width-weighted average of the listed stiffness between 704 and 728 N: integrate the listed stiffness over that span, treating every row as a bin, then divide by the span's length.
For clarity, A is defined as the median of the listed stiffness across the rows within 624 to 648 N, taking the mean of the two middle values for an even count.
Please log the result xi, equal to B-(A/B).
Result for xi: 171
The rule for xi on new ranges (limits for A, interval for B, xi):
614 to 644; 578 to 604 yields 169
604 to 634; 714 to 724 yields 172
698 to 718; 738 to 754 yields 174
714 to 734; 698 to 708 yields 171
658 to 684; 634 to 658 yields 176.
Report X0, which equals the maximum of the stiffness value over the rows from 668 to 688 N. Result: 177.3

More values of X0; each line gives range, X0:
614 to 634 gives 186.8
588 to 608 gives 170.9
